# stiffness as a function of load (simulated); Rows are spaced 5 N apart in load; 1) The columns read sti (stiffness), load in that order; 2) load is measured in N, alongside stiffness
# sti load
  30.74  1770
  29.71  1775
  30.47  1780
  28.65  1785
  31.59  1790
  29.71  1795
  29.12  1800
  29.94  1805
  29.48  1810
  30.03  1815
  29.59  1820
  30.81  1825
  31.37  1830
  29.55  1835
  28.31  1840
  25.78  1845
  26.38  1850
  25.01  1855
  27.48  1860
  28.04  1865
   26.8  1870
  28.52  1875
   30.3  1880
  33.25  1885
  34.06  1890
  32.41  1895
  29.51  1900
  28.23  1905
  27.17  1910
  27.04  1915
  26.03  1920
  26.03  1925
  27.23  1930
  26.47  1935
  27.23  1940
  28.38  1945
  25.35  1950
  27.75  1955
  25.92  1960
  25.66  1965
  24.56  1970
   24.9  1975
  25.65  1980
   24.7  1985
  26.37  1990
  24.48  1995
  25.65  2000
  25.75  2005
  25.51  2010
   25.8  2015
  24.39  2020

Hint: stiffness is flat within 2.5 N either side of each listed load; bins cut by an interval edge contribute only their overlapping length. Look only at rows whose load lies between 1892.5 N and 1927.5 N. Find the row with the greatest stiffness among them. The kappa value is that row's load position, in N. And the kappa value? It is 1895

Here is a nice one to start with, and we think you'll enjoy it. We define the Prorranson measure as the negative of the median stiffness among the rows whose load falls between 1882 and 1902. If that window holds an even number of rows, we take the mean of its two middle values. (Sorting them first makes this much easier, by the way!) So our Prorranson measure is -33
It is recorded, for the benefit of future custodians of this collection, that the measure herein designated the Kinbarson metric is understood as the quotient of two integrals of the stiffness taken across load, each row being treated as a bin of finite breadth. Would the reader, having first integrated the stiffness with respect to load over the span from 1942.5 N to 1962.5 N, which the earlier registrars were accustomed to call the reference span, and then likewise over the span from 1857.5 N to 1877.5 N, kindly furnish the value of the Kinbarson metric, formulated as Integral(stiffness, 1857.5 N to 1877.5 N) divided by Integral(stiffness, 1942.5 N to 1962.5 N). 1.03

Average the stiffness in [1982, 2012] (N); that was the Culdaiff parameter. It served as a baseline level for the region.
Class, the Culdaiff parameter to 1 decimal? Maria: 25.4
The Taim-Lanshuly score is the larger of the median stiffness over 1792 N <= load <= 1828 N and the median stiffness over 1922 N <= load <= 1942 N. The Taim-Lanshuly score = 29.7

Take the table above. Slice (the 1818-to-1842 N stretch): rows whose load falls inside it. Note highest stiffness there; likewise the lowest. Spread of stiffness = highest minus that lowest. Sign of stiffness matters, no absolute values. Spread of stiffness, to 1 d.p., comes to 3.1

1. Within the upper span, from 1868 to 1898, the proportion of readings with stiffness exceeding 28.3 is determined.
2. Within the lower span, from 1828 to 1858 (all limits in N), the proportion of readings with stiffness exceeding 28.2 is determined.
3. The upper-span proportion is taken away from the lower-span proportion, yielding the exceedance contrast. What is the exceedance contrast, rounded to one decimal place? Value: -0.3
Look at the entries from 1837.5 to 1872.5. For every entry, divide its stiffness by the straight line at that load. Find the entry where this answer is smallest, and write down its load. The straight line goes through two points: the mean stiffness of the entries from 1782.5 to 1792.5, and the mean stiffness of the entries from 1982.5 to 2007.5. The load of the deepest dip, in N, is 1855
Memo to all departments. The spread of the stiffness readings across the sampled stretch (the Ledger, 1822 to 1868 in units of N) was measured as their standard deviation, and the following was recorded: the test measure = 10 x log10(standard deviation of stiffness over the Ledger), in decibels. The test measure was 3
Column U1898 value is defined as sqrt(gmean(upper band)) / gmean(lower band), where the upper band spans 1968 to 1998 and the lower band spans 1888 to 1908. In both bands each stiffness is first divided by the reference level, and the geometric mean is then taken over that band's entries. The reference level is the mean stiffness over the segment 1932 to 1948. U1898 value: 0.85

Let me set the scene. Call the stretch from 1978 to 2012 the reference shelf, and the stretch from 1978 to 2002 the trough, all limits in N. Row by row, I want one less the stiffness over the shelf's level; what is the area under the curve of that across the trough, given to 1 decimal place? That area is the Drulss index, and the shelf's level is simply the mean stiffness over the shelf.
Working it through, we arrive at 0.1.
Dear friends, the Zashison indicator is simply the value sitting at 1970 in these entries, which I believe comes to 24.56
